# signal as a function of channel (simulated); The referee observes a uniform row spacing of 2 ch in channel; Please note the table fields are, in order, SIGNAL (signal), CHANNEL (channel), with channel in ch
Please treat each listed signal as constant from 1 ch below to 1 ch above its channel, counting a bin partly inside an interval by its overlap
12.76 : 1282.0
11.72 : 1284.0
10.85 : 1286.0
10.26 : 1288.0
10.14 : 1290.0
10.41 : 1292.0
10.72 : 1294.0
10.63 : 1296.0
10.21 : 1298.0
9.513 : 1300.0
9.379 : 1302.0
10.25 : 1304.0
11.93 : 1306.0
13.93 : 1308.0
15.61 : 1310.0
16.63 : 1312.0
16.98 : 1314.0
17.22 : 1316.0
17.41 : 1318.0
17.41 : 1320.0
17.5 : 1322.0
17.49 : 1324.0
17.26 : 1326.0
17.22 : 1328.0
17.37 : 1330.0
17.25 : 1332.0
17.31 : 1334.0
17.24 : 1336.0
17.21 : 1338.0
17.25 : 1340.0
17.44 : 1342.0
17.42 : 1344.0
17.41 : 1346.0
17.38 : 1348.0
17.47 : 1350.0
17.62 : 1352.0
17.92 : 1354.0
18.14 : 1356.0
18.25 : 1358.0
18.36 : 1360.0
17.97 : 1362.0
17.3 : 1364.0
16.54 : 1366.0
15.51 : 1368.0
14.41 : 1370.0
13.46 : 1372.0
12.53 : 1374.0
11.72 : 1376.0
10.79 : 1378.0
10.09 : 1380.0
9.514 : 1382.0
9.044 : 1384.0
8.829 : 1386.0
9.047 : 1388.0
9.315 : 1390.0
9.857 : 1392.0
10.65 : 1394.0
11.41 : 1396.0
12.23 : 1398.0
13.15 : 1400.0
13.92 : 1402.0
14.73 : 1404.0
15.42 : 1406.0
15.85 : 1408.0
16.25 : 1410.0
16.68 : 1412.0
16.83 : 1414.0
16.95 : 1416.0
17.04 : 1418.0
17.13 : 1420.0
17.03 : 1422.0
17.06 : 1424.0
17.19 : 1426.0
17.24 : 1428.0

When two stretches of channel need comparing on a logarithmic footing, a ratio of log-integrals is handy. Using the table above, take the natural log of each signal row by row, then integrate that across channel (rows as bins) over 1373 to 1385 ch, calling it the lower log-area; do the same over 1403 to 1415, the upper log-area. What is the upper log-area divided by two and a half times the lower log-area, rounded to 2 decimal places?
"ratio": 0.47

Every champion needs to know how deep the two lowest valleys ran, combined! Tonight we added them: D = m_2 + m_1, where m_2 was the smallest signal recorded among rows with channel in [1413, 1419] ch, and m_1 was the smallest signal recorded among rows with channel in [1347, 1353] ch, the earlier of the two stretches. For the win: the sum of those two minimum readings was 34.2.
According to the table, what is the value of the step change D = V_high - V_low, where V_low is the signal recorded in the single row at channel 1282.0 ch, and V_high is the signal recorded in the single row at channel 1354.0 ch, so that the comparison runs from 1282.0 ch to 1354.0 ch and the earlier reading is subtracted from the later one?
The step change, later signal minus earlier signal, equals 5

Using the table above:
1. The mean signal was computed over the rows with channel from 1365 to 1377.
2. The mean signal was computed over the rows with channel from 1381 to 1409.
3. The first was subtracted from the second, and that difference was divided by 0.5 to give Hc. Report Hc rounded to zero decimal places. -5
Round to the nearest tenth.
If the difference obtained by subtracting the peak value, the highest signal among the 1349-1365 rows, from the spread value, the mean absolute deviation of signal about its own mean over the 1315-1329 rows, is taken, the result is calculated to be -18.3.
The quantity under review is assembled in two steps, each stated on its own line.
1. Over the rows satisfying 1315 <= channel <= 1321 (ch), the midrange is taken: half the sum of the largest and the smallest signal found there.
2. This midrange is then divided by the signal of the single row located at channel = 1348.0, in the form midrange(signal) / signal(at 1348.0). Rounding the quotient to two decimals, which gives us 1.00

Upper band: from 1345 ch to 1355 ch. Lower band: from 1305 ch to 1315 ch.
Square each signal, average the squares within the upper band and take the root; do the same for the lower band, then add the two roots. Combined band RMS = 33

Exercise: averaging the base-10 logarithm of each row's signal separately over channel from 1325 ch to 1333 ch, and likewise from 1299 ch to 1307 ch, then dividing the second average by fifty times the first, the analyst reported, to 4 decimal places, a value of 0.0163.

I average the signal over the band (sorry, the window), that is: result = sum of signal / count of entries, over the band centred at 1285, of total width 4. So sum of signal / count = 11.3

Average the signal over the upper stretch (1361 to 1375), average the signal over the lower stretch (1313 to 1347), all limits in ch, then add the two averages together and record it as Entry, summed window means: 32.7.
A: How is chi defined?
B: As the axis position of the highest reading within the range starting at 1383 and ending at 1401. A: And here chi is 1400.0 ch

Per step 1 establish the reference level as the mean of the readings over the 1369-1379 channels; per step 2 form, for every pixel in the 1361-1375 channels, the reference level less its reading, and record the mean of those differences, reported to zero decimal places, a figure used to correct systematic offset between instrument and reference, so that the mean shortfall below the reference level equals -3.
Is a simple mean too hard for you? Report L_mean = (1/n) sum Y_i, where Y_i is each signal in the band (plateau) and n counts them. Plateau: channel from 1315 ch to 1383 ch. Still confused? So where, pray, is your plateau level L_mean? 16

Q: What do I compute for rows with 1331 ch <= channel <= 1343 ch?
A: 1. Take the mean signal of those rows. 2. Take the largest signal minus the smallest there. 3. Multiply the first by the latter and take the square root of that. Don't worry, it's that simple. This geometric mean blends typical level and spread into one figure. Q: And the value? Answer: 2.0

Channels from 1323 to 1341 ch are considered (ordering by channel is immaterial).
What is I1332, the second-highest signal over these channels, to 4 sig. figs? 17.37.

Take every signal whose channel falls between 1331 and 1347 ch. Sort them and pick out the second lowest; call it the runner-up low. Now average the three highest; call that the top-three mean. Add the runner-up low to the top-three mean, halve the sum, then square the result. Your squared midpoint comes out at 300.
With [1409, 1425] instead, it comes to 285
